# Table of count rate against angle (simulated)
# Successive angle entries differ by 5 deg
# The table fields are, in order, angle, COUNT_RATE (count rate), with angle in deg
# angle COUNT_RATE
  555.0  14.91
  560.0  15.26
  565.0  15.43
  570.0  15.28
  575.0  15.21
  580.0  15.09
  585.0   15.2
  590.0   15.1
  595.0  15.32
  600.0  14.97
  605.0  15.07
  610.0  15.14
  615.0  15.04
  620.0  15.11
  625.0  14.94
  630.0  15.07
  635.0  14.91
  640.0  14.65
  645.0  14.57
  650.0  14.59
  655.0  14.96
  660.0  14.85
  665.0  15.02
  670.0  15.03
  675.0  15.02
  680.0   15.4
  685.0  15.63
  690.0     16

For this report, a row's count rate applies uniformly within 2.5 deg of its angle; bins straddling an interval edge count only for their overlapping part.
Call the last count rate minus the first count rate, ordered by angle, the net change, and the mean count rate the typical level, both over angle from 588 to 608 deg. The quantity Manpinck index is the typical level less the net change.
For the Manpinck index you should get 15.1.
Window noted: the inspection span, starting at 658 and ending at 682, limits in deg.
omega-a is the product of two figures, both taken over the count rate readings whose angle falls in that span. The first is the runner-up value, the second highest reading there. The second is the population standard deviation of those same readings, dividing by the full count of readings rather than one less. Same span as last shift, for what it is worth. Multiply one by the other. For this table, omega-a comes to 2.7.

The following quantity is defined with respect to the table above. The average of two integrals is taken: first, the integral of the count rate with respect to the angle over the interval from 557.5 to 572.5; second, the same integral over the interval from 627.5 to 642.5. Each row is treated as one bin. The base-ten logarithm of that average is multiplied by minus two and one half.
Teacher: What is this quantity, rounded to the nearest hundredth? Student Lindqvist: -5.89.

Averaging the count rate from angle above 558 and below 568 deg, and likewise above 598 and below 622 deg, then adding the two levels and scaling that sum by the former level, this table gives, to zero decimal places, 467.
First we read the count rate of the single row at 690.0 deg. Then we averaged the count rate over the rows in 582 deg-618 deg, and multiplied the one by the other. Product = 242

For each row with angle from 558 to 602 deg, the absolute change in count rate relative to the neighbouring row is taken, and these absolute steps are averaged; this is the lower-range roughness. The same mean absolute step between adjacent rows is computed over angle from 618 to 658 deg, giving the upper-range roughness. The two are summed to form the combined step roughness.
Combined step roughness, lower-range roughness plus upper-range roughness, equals 0.331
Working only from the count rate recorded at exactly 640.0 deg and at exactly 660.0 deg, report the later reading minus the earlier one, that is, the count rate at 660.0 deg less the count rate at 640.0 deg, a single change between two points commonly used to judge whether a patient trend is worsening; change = 0.20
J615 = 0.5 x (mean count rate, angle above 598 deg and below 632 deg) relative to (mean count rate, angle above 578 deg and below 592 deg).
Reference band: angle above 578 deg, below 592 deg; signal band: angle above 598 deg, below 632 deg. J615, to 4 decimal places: 0.4973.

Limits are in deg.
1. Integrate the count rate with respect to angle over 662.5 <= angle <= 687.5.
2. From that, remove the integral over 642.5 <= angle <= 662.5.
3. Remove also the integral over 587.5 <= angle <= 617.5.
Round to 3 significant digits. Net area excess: -368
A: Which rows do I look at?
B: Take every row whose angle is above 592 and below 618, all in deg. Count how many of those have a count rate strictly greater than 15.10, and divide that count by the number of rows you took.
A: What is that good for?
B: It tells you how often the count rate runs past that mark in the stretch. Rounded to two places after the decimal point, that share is 0.40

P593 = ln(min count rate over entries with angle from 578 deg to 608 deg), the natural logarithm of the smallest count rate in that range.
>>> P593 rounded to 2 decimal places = 2.71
